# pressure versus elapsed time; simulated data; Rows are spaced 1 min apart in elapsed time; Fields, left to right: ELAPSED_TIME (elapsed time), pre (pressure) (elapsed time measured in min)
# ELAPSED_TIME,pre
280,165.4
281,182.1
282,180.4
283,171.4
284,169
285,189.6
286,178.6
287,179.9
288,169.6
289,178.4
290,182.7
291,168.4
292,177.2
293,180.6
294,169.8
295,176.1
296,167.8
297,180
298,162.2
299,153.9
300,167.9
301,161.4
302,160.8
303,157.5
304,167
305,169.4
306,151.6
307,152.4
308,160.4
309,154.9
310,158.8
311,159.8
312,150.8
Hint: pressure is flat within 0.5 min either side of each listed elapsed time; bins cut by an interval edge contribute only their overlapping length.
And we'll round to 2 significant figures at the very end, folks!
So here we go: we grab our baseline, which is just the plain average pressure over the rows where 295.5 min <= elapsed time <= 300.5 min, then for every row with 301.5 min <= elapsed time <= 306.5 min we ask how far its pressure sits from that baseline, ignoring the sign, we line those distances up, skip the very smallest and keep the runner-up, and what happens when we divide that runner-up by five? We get 0.61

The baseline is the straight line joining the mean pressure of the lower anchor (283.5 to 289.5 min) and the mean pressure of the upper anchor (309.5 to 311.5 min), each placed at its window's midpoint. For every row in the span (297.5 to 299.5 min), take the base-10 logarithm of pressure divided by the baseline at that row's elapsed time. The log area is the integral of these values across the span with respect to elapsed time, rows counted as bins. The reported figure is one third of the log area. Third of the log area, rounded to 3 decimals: -0.018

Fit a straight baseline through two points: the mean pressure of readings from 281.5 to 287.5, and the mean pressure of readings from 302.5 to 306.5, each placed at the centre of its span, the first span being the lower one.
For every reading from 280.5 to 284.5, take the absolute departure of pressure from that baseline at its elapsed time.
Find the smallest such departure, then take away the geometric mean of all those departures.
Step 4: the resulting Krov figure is -1.7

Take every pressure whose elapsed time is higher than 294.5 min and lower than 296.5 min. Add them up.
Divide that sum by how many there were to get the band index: 172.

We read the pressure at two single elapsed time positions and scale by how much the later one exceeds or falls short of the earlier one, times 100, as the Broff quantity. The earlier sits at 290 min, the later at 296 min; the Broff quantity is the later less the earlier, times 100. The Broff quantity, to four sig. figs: -1490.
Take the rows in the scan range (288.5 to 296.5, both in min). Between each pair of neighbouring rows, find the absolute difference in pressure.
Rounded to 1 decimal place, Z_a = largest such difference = 14.3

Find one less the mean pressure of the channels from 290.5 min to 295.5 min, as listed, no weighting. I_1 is -173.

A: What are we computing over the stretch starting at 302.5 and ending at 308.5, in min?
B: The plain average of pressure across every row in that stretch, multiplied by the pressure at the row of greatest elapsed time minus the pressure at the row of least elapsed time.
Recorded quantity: 463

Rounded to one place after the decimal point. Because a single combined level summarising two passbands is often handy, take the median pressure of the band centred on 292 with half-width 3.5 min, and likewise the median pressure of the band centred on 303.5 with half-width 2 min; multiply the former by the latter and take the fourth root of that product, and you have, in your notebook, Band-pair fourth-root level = 13.1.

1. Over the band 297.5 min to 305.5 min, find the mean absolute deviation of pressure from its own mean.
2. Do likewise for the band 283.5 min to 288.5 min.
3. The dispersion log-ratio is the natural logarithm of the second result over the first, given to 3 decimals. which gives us 0.428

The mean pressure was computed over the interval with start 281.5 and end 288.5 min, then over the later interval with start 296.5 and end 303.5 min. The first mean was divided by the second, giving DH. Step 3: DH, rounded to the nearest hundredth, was 1.08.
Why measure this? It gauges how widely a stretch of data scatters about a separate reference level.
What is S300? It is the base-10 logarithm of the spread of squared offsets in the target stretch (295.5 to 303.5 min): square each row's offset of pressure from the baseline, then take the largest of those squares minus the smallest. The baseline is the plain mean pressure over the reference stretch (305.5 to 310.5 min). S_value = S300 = 2.77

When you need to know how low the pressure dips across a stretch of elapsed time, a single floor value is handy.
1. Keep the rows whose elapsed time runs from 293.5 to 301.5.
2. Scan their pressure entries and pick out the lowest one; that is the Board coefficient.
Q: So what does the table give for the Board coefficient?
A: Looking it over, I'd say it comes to 153.9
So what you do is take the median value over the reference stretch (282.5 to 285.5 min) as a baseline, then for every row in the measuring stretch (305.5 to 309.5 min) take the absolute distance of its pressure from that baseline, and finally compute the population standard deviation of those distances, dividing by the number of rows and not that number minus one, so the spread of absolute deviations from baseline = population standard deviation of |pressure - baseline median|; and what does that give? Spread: 3.4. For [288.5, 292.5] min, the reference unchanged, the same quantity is 3.0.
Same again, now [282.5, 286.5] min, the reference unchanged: 7.0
